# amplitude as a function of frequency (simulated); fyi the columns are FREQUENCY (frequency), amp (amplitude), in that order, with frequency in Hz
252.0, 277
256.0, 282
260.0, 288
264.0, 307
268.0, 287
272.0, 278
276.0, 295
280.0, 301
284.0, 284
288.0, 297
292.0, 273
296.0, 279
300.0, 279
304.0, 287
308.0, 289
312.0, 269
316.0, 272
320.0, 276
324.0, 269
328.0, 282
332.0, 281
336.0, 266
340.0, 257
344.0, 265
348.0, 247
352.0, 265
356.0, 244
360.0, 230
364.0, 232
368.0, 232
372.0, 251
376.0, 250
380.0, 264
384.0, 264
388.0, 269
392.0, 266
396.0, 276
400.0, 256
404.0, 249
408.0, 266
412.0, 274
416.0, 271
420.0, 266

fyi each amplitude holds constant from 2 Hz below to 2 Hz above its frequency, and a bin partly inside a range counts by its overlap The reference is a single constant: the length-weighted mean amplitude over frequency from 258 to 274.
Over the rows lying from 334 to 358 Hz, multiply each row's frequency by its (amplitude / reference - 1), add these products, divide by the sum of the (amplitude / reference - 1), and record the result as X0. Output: 347.1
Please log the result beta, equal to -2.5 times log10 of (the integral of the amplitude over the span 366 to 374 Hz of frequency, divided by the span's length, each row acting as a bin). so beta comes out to -5.96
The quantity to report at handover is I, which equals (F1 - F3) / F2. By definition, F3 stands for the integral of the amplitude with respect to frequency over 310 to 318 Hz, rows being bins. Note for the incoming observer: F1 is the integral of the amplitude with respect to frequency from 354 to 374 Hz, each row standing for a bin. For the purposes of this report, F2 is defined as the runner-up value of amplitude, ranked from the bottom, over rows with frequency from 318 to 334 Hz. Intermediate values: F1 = 4756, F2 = 276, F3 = 2164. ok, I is 9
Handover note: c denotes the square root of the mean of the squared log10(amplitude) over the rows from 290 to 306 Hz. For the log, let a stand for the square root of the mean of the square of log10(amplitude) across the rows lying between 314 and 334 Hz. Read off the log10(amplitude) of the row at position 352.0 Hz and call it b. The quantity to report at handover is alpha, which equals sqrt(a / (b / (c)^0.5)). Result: 1.26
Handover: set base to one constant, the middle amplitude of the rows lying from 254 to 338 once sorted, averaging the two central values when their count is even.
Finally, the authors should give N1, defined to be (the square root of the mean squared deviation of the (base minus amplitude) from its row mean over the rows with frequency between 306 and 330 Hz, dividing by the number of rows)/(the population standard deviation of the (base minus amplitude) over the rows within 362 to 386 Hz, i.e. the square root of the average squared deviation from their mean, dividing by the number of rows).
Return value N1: 0.56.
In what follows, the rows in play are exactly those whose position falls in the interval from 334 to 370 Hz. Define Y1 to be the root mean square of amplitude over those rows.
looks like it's 249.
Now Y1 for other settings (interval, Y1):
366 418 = 261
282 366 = 269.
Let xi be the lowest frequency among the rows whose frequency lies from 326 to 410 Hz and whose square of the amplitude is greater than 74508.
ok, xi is 328.0 Hz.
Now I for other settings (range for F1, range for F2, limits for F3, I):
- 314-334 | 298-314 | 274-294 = -1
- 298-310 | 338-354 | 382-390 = 5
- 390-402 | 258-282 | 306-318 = 0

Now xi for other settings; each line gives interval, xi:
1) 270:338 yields 272.0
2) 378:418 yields 396.0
